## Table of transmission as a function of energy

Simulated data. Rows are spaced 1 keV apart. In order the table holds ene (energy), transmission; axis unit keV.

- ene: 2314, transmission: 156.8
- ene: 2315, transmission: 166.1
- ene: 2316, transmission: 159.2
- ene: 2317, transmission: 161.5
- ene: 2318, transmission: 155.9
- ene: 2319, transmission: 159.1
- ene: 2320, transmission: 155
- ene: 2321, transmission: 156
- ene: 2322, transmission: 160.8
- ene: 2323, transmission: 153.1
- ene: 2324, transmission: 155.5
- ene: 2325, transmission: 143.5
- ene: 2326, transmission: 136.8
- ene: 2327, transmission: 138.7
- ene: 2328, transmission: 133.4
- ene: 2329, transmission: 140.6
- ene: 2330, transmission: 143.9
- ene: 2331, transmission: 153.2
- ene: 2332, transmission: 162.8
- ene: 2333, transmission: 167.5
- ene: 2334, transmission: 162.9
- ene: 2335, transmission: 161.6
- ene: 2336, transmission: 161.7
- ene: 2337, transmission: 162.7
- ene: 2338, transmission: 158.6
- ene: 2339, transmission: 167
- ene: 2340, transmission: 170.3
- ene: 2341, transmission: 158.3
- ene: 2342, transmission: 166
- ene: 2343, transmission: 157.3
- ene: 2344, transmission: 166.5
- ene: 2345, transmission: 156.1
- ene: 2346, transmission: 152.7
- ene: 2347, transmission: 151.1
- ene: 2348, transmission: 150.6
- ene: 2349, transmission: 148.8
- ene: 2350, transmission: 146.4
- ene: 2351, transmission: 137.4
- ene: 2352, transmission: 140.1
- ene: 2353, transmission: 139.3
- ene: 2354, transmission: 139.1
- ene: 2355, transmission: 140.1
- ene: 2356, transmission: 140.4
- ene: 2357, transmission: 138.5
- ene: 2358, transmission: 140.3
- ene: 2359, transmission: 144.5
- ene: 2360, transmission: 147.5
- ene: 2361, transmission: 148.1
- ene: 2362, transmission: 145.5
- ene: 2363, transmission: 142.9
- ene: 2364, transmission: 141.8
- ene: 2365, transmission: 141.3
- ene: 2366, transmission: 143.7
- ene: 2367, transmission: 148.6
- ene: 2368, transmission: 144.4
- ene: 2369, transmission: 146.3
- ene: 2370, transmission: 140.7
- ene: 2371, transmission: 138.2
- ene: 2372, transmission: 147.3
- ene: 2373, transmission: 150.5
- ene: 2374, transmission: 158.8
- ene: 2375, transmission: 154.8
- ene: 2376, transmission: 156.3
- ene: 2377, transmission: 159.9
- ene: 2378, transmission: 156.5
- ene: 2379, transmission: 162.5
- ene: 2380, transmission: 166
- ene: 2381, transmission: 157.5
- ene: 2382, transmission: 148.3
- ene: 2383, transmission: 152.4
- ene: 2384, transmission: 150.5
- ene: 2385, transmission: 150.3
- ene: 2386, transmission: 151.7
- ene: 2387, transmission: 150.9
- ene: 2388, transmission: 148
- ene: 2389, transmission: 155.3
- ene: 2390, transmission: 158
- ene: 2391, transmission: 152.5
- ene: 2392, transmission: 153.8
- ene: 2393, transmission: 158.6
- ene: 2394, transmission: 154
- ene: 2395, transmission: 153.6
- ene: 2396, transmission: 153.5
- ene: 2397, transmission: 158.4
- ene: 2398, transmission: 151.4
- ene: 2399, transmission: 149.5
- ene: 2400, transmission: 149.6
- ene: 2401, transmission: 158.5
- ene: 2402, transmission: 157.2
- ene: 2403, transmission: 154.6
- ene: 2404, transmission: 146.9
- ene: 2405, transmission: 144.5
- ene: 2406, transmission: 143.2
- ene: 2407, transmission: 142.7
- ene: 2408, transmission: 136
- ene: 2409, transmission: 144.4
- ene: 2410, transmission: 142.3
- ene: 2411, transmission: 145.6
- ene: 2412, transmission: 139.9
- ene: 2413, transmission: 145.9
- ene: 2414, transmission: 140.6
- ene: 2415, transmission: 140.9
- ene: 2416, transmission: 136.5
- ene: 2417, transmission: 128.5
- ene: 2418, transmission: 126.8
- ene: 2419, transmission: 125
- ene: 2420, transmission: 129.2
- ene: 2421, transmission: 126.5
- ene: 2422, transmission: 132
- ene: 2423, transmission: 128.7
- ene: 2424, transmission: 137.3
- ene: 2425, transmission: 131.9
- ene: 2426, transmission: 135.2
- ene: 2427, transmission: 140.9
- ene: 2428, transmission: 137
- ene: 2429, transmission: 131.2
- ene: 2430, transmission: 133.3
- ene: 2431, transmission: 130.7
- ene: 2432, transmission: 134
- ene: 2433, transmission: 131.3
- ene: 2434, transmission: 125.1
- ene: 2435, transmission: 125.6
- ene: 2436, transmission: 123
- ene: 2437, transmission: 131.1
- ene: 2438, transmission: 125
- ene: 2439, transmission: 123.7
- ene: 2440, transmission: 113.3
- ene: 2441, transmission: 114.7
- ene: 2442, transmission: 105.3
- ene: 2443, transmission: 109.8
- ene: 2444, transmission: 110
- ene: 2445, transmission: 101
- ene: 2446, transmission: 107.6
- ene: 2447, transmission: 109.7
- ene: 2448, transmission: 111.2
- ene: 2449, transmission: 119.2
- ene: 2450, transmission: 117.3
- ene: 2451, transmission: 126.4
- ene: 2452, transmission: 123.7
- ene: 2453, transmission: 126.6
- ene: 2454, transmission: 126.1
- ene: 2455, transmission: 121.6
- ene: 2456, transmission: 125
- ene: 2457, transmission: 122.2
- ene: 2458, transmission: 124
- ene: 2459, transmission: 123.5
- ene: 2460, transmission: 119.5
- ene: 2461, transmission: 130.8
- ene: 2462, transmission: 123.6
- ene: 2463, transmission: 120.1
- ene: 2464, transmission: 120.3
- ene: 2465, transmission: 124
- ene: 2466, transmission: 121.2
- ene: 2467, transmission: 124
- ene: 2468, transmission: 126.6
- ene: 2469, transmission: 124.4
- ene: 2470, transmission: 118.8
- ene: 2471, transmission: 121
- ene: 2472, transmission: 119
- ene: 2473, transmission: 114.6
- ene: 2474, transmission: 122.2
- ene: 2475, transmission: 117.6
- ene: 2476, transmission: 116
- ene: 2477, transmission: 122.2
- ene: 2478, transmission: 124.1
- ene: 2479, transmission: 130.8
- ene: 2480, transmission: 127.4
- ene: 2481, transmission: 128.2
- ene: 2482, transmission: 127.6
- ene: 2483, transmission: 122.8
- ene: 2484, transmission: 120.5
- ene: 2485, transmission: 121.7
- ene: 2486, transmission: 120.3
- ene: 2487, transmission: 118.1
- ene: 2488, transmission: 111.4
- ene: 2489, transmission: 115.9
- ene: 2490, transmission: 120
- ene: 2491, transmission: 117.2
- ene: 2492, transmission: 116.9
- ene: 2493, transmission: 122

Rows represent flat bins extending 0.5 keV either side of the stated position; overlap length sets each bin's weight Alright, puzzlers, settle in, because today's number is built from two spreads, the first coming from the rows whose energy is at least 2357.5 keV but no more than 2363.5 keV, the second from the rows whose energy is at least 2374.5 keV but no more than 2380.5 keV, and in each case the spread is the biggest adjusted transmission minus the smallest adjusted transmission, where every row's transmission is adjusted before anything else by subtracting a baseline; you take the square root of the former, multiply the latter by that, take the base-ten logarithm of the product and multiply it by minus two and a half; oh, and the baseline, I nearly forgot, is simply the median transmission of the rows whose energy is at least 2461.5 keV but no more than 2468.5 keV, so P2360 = -3.74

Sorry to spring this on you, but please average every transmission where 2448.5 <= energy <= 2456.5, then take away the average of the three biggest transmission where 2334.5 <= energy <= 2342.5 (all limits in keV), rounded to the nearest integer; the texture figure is -45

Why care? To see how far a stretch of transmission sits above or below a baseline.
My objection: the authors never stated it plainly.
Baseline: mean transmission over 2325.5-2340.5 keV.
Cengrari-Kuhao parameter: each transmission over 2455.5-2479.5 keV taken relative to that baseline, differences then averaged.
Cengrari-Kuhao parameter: -32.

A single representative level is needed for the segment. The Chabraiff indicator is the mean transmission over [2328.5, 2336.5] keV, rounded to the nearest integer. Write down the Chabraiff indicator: 157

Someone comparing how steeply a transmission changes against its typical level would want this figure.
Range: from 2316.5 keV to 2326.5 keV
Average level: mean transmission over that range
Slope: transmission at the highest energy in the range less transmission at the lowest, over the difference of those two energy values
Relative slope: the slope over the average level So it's -0.018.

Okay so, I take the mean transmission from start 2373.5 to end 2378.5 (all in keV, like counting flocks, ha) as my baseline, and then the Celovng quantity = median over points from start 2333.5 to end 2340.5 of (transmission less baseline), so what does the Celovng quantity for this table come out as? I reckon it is 5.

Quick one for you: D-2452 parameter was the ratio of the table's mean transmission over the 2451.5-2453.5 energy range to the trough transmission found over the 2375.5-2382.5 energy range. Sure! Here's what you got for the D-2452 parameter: 0.84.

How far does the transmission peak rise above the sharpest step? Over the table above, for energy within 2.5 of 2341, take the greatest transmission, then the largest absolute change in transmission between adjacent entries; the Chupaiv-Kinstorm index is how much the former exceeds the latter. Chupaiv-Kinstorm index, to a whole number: 158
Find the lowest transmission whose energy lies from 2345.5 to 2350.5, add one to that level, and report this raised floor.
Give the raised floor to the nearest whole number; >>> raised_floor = 147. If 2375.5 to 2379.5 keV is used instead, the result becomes 157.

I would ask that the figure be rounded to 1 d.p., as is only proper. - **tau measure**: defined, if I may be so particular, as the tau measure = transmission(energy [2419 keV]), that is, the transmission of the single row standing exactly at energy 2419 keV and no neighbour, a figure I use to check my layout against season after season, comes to 125.0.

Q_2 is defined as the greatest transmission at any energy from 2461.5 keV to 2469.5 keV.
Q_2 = 126.6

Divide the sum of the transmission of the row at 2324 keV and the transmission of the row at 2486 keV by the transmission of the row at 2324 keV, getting 1.77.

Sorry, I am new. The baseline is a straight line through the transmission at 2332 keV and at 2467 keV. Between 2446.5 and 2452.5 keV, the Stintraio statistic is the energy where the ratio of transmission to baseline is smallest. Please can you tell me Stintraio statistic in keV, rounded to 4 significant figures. 2447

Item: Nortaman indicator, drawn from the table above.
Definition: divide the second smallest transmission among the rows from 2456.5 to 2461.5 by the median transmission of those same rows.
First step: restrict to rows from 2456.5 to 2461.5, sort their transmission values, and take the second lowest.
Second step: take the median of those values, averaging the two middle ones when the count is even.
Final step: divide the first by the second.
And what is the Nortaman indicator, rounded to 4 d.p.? 0.9895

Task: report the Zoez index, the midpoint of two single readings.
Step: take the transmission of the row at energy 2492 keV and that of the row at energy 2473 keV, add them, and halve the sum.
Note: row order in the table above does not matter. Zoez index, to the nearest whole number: 116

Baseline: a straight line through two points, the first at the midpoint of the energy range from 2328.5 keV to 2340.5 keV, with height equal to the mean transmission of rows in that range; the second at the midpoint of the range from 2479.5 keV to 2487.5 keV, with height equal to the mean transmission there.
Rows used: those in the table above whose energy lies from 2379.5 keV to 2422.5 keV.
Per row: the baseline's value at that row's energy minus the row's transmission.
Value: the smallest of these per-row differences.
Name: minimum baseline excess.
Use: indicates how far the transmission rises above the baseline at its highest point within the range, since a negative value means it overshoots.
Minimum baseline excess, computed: -18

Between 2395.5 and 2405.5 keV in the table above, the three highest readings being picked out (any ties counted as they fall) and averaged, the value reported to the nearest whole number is 158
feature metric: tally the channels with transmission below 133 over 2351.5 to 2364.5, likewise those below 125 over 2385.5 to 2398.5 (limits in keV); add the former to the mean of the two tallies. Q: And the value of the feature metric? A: 0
